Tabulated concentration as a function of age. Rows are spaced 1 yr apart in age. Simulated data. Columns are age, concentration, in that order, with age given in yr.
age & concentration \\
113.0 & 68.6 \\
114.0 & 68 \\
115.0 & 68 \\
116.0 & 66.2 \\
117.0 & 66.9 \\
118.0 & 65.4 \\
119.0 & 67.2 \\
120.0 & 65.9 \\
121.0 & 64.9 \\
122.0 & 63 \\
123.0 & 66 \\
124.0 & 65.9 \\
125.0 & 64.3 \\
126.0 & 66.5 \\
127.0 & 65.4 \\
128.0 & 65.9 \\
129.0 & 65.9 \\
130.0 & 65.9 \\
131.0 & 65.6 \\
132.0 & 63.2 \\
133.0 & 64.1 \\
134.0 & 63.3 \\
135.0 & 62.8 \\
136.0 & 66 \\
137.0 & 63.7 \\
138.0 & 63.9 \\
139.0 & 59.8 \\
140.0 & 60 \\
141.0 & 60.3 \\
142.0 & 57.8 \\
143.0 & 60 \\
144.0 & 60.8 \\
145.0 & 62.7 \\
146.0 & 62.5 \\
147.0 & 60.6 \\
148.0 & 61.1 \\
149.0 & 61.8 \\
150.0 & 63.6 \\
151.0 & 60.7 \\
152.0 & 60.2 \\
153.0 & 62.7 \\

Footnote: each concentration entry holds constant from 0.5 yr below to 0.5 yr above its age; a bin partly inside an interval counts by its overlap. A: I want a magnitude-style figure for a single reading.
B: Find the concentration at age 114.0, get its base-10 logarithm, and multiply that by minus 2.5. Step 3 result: -4.58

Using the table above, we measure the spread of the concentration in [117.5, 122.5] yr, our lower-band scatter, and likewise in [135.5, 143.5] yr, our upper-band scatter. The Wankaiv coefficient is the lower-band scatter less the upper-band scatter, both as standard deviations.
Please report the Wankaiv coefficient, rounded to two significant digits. -1.2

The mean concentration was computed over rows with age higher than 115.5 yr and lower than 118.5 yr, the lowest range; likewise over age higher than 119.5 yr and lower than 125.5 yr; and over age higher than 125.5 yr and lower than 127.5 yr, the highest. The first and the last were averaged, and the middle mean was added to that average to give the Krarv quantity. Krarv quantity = 131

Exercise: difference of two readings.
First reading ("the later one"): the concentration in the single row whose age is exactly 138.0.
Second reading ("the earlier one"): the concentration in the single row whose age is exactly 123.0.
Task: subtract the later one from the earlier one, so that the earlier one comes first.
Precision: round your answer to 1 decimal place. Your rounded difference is 2.1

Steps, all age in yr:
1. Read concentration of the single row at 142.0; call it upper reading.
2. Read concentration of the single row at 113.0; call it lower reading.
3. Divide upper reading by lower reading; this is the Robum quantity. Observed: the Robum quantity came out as 0.84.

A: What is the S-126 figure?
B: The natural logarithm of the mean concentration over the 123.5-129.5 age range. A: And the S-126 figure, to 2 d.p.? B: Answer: 4.18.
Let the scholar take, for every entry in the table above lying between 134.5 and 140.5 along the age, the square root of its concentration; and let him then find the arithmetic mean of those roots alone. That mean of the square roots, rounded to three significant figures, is 7.92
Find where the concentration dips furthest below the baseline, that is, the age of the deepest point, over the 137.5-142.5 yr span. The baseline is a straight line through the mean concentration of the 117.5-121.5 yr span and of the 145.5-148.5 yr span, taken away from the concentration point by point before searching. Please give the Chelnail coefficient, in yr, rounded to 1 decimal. 142.0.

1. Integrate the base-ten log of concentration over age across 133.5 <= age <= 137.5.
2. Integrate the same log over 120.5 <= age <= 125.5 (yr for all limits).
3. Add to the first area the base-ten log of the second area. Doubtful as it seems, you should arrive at 8.2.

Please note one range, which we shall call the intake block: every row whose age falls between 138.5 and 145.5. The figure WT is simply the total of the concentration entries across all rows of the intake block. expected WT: 421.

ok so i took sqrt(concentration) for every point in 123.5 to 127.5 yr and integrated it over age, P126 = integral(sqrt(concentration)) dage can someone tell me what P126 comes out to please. 32.4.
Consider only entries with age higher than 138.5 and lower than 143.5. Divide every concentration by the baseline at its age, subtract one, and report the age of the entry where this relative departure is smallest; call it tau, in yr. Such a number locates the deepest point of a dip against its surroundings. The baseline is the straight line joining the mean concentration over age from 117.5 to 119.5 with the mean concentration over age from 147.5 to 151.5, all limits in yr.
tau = 142.0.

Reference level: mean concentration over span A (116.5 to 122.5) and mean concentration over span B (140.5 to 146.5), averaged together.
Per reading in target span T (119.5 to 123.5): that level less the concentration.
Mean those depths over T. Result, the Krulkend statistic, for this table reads -1.8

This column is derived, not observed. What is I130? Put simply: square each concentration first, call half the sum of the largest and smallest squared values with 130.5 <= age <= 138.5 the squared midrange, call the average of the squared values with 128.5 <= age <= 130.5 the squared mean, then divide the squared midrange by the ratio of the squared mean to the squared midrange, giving 3966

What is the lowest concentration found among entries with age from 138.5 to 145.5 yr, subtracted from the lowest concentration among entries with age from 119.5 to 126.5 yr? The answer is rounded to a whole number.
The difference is 5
